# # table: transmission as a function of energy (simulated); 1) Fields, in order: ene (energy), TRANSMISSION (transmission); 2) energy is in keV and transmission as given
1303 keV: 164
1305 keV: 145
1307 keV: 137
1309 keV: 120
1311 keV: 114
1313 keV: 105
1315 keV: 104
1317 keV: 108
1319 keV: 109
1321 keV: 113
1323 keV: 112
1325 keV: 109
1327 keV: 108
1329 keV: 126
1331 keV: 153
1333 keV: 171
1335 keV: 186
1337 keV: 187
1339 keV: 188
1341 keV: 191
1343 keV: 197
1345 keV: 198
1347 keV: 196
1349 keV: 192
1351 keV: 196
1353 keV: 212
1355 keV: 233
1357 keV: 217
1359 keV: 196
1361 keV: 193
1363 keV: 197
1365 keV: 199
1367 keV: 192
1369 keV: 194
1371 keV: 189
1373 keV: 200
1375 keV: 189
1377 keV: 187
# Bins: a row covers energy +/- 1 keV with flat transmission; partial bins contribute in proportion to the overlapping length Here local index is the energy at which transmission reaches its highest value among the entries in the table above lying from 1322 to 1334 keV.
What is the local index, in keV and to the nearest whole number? 1333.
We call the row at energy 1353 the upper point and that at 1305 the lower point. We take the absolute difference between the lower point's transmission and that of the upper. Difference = 67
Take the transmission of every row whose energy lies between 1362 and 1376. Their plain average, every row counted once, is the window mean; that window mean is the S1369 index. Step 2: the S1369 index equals 194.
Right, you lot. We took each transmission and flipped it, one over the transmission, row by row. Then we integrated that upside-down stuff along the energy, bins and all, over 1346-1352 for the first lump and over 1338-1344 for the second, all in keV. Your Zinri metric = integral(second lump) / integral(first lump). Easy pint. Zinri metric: 1.01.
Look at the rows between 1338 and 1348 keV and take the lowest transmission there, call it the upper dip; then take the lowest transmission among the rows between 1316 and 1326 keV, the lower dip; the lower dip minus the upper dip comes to -80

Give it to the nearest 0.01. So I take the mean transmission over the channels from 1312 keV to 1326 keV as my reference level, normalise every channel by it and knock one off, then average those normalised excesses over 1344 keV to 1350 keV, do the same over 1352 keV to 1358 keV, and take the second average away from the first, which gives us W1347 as -0.23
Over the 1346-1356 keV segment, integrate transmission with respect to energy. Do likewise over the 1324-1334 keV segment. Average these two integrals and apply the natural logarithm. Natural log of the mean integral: 7.44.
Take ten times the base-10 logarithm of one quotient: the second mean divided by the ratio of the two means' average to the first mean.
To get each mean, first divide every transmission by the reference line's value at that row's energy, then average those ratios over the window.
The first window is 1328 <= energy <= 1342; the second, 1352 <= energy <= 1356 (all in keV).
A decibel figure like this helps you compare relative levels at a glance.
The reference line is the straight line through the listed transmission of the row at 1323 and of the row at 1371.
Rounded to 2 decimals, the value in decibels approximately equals 1.27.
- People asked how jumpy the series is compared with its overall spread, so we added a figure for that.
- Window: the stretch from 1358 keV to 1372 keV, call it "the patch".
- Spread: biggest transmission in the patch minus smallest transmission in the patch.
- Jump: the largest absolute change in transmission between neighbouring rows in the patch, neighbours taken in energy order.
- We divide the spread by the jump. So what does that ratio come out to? 1.4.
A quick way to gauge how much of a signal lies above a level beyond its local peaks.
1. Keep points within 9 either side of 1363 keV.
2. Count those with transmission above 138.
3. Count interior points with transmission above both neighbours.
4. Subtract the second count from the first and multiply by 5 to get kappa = 35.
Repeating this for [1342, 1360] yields 35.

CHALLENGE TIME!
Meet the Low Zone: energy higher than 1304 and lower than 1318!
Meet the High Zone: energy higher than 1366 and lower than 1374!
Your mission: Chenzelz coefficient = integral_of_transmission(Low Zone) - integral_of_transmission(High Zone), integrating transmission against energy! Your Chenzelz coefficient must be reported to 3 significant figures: 116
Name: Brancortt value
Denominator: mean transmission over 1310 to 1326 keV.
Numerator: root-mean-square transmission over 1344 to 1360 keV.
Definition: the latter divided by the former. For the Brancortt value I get 1.88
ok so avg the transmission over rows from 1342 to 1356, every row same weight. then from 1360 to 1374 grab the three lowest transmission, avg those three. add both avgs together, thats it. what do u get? 395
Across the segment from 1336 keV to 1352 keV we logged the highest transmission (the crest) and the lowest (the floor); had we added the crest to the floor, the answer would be 385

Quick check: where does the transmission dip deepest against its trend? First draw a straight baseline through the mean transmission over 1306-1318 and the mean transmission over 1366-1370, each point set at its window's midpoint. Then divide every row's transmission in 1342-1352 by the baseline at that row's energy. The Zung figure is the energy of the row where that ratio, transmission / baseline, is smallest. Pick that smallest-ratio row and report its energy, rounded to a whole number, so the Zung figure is 1349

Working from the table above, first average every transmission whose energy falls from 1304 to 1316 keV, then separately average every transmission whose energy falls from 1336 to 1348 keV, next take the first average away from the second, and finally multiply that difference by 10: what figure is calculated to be 720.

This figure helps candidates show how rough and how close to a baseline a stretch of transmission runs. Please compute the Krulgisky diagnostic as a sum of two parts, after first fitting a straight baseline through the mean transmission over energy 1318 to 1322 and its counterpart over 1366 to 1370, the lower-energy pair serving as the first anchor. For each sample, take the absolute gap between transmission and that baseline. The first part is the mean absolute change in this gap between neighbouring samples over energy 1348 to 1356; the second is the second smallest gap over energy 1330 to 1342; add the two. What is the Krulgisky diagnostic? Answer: 48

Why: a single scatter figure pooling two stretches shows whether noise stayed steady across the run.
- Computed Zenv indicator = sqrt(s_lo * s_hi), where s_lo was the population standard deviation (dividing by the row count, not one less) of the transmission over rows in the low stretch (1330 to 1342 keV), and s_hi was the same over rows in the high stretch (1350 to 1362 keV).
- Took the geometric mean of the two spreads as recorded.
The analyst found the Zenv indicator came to 14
